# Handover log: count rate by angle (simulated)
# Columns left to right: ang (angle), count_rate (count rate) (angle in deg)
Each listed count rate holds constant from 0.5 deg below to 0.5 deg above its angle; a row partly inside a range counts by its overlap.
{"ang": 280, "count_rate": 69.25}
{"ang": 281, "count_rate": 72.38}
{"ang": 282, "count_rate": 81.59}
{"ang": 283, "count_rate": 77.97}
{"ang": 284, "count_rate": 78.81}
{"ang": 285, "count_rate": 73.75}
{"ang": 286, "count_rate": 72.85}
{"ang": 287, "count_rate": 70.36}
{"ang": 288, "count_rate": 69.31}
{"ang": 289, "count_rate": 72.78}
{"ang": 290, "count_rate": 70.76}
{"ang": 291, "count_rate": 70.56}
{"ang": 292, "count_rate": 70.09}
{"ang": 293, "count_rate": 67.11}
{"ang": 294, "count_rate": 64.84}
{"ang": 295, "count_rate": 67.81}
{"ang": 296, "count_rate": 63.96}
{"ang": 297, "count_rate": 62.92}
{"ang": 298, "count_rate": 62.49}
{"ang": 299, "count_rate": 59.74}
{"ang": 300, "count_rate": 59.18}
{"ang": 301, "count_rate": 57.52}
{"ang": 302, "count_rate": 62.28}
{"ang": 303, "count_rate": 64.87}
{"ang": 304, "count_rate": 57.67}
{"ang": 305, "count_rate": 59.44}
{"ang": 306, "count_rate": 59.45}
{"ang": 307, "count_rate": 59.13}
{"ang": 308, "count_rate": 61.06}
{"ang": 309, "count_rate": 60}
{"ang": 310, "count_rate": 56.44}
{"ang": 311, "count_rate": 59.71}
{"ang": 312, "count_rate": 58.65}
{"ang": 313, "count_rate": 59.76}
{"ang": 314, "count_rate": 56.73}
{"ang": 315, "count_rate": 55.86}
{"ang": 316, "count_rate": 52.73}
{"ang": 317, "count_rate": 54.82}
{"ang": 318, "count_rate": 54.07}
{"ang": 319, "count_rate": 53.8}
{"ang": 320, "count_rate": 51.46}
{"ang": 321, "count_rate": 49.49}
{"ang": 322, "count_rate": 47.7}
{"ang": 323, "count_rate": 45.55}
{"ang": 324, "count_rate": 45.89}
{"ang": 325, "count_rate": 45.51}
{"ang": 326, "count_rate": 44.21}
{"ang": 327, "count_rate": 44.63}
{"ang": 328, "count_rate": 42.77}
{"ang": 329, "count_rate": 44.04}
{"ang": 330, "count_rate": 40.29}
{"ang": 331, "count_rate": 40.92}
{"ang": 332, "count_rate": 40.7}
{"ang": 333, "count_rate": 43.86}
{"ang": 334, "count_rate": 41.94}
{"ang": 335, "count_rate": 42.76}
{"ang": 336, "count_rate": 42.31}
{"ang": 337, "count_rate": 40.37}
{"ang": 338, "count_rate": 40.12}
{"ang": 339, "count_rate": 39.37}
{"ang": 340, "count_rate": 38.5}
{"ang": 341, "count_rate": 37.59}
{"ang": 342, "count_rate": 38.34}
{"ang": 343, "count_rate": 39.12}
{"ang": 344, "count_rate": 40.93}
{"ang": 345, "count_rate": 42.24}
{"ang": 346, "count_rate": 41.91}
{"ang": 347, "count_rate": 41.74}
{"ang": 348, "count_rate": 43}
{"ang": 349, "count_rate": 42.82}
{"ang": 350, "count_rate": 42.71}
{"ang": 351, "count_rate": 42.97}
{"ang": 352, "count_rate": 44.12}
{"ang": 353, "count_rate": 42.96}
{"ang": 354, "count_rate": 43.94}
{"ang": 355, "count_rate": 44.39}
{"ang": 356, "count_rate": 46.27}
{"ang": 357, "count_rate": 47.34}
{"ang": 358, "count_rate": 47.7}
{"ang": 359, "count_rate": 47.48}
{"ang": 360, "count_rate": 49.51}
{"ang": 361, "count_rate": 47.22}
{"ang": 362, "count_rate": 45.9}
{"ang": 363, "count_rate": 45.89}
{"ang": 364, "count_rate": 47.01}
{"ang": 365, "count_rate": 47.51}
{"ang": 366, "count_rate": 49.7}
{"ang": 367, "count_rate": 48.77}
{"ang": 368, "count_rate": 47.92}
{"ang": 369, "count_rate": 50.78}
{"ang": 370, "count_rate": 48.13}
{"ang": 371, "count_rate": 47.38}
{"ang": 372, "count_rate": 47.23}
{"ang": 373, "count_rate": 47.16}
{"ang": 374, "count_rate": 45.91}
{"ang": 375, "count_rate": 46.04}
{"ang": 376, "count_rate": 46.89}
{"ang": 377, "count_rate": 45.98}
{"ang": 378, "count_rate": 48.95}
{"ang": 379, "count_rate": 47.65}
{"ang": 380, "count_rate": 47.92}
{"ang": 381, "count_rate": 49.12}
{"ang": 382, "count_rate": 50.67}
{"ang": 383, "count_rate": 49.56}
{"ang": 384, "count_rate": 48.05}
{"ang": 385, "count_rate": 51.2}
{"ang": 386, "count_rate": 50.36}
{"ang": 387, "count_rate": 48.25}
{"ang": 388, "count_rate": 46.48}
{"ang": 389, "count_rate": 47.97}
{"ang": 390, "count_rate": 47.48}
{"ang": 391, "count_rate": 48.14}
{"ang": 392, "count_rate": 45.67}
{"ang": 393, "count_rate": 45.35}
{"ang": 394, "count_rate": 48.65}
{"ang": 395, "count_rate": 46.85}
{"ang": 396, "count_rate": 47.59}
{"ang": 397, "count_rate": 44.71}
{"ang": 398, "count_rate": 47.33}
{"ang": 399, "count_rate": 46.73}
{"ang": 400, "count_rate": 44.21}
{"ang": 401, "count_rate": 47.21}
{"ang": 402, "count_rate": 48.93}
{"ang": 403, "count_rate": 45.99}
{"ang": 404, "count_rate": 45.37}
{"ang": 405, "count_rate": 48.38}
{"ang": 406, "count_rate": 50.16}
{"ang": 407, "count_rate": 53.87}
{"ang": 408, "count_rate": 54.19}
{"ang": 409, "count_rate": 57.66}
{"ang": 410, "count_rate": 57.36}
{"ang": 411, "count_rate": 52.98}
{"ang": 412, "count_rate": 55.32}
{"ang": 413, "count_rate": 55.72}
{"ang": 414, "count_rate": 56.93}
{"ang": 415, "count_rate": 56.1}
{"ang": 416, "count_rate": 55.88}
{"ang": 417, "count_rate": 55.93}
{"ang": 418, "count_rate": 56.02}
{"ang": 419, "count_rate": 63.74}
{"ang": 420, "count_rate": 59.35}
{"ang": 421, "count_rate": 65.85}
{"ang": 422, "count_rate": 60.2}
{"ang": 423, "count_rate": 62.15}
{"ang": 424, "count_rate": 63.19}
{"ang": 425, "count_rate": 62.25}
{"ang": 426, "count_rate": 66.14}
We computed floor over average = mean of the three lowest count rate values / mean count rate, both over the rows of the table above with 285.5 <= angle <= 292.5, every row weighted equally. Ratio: 0.99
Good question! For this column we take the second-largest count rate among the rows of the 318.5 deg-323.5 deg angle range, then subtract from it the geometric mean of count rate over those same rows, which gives 1.9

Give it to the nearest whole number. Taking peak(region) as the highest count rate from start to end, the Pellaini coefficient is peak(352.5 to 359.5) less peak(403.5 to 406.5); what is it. -2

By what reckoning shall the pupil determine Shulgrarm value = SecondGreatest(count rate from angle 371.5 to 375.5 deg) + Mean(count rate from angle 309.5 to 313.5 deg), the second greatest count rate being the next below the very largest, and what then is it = 106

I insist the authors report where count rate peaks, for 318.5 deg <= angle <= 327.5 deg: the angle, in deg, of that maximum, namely 319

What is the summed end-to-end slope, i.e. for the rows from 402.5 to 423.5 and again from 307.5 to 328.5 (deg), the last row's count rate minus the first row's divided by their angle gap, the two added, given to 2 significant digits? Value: -0.11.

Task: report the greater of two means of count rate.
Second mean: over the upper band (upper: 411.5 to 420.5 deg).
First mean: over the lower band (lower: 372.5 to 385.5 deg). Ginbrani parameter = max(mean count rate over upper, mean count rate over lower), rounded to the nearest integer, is 57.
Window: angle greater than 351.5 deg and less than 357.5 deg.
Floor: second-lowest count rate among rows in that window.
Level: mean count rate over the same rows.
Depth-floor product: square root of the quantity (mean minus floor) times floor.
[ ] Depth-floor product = 6.3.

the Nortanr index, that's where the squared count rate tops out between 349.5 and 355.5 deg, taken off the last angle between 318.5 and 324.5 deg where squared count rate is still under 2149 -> -31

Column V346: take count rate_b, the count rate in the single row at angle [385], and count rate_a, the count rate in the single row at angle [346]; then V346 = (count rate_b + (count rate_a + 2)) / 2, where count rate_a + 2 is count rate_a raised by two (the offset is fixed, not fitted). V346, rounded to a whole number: 48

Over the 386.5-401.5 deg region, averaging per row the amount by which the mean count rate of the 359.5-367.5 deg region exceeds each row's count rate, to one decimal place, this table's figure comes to 0.8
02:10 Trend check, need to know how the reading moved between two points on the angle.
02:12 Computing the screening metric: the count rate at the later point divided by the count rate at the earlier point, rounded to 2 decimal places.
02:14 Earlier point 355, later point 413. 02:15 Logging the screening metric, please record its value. 1.26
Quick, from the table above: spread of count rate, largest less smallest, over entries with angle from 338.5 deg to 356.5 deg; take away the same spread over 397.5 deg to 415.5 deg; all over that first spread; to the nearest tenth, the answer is -0.5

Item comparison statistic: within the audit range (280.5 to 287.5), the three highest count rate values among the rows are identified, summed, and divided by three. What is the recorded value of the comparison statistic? 79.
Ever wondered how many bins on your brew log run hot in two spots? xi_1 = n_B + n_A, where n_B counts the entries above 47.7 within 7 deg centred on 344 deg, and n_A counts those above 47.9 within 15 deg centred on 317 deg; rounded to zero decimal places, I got 12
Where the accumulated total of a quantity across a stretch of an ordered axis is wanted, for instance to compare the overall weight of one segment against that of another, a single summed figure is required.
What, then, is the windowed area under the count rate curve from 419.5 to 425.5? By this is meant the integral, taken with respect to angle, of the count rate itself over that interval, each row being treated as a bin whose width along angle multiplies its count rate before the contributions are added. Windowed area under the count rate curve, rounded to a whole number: 373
